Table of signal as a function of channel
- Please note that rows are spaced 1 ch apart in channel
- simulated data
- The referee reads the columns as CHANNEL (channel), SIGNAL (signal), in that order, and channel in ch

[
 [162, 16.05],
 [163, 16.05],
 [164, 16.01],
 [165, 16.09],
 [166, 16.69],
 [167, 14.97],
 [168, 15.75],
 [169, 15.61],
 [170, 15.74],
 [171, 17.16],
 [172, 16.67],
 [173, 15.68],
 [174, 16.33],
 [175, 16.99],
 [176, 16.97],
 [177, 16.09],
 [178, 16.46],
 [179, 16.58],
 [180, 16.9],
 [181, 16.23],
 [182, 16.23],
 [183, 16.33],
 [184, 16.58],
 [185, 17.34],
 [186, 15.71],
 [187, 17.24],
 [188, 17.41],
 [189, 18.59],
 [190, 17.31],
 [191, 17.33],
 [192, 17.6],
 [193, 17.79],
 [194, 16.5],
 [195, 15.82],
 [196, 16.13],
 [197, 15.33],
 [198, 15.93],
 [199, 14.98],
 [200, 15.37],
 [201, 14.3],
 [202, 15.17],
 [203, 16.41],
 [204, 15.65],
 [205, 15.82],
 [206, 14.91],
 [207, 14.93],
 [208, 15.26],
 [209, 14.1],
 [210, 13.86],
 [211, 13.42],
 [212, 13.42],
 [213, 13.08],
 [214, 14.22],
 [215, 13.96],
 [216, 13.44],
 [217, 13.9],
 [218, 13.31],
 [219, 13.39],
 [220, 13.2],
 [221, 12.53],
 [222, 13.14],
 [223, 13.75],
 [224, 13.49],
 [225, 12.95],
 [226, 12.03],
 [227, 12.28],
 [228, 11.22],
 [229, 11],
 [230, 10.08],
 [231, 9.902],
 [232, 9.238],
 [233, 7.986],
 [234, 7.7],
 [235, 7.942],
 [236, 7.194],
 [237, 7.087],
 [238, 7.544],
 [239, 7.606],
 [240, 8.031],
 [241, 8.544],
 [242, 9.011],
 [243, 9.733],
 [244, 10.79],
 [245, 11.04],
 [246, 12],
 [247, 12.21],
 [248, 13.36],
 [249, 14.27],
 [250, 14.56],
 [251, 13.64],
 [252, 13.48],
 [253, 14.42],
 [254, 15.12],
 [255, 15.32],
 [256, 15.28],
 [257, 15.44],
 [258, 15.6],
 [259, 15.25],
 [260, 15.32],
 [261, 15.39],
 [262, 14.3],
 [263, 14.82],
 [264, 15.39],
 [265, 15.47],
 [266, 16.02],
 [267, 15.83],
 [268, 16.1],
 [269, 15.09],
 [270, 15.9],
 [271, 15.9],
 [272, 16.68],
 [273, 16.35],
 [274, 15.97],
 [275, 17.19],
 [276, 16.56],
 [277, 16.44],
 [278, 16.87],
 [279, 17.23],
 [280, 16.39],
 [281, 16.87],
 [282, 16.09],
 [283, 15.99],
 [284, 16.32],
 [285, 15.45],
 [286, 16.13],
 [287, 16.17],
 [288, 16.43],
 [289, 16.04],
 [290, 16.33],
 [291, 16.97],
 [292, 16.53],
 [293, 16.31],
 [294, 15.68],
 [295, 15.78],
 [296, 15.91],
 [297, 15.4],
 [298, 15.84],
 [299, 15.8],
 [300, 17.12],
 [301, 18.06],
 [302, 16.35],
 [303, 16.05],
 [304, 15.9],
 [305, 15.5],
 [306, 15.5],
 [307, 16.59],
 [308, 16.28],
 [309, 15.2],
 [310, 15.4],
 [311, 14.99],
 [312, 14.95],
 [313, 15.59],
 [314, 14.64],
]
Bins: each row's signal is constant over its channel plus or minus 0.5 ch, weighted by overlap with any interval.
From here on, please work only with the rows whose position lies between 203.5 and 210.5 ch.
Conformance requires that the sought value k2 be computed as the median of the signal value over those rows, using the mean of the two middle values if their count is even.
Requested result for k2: 14.9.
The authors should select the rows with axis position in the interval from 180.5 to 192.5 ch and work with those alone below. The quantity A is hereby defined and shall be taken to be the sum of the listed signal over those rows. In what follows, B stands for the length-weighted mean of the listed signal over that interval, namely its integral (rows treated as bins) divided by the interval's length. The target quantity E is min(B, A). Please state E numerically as 17.0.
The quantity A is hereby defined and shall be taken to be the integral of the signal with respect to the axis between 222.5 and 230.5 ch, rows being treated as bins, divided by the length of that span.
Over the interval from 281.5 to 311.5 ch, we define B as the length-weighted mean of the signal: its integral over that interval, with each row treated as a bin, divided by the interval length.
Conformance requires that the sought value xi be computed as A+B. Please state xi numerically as 28.2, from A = 12.1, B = 16.1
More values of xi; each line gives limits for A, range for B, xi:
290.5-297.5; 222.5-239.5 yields 26.0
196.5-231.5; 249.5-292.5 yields 29.5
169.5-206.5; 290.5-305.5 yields 32.6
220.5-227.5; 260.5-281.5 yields 28.9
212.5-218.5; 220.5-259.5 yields 25.2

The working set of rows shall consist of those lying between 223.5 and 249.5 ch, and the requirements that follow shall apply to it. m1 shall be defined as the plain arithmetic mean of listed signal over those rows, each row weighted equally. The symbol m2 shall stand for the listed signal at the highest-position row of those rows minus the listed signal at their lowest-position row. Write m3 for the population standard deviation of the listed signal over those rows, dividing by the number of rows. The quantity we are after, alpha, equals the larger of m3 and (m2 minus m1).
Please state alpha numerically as 2.16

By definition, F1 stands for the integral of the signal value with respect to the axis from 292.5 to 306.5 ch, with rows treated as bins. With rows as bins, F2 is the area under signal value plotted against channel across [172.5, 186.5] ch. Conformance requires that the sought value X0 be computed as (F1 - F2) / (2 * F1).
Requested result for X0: -0.01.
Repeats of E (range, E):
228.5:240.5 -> 8.4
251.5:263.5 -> 15.0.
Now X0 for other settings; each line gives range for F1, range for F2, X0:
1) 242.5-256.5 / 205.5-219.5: -0.03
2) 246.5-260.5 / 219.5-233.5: 0.10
